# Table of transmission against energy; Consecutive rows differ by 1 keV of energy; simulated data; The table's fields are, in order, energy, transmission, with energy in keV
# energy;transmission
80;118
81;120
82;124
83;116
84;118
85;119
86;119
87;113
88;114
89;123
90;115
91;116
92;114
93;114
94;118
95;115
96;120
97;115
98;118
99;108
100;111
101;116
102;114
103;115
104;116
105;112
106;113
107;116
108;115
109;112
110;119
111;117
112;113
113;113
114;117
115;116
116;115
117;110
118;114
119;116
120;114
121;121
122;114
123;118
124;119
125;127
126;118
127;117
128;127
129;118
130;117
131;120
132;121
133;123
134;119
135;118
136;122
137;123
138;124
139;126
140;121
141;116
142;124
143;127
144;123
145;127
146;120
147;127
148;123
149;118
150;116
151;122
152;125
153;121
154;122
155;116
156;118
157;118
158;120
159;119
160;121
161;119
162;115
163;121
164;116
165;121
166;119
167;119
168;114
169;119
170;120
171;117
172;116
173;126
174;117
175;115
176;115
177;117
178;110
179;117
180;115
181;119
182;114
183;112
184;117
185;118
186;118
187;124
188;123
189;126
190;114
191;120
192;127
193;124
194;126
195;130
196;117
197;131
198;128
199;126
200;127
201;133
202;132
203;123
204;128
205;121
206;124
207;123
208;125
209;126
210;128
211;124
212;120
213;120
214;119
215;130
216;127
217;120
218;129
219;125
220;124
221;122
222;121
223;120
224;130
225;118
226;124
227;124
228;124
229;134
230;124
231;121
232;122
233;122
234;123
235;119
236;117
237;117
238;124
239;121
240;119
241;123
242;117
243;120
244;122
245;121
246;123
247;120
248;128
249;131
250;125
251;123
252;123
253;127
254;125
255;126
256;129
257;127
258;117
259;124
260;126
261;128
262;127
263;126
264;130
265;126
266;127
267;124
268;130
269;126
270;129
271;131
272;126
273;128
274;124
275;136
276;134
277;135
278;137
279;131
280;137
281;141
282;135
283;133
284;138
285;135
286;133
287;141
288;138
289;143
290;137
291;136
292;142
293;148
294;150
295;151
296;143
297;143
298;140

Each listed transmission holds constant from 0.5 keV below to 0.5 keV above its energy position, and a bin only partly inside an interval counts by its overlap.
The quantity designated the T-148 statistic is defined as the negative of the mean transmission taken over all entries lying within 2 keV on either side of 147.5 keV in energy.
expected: -122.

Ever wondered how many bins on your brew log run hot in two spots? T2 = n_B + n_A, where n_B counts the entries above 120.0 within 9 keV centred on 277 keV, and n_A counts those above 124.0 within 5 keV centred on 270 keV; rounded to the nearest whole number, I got 14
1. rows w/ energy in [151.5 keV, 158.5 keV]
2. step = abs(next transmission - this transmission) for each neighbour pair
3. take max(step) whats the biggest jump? 6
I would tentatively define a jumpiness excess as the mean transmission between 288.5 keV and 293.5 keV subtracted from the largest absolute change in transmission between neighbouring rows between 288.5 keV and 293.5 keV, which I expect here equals -135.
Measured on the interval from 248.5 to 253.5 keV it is -120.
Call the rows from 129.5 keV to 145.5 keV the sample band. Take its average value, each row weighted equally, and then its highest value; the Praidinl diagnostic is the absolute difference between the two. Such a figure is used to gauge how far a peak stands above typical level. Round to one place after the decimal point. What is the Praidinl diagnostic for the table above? 5.1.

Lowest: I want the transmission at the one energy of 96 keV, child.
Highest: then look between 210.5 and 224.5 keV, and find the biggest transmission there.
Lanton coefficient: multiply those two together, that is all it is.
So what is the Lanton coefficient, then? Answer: 15600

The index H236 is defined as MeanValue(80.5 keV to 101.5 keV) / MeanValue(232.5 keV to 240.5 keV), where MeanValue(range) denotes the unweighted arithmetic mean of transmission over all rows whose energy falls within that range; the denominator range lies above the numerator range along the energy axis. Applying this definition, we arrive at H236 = 0.969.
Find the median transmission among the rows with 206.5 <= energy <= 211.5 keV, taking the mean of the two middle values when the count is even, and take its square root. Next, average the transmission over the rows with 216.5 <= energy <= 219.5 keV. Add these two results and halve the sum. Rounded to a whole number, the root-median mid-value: 68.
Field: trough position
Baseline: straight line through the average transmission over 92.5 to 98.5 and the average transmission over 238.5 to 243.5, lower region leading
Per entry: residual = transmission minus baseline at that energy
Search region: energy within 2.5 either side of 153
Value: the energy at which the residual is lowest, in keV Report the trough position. 155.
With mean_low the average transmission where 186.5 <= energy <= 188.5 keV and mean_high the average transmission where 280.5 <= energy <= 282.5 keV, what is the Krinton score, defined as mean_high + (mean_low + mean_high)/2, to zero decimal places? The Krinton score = 269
